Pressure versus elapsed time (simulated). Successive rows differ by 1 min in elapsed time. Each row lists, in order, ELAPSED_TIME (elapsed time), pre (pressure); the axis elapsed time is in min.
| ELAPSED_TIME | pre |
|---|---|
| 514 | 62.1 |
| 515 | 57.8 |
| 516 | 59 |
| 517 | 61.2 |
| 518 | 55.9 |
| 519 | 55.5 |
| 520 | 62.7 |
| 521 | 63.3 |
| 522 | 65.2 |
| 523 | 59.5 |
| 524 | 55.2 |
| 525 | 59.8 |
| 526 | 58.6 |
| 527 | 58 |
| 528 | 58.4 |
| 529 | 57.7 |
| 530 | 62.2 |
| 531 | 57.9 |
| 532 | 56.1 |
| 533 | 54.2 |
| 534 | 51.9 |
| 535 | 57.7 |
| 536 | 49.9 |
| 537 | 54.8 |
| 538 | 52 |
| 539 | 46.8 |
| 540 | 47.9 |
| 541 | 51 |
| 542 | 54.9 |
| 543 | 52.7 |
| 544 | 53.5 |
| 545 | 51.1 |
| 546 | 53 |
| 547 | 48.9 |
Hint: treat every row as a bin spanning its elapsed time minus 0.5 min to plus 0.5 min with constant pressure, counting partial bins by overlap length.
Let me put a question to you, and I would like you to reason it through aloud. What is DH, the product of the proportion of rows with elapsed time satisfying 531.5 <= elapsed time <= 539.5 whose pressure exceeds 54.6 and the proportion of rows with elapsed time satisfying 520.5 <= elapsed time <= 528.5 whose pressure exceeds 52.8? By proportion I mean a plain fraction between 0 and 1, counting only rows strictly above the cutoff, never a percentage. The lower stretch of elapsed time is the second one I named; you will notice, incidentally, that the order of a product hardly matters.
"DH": 0.4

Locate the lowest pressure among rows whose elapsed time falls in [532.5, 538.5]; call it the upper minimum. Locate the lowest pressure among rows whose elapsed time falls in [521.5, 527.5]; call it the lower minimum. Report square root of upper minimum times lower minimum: 52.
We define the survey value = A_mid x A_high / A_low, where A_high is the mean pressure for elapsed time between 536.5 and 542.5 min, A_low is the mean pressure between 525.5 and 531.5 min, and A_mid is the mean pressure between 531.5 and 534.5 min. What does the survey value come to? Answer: 47.1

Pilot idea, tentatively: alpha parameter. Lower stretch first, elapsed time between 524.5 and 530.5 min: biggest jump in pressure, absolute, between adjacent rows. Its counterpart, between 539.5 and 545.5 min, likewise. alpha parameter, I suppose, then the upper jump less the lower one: -0.6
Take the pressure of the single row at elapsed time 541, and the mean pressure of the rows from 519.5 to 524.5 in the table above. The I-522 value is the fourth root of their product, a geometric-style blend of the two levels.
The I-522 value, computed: 7.47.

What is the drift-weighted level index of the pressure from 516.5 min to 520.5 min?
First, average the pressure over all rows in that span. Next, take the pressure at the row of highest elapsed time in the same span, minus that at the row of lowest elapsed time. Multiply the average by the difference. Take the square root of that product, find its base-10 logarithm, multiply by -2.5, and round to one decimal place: -2.4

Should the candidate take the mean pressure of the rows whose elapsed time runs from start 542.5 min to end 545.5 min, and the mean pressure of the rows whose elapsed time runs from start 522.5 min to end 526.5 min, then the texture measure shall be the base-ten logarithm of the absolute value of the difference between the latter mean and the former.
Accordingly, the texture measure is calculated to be 0.77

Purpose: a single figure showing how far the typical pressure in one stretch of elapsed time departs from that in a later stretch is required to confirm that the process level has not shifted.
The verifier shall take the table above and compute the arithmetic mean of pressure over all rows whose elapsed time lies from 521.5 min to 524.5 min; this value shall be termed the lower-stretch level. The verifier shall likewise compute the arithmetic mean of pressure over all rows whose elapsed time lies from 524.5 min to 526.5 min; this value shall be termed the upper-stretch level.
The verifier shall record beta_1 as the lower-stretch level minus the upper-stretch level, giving 1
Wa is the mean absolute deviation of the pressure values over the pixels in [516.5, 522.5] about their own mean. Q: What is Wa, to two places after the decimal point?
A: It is 3.29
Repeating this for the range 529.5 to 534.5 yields 2.87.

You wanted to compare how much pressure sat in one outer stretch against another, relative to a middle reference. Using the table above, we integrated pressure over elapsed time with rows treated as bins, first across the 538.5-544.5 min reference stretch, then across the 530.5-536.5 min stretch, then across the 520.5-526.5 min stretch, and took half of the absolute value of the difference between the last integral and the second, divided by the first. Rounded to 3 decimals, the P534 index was 0.055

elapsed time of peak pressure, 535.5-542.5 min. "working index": 542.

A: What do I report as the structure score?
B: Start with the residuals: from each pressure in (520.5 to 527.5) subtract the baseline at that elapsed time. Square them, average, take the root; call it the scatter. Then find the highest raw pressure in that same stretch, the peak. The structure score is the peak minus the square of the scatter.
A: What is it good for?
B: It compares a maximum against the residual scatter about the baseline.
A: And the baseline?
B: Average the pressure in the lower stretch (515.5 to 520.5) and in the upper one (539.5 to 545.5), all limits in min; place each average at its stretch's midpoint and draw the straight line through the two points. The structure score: 49.8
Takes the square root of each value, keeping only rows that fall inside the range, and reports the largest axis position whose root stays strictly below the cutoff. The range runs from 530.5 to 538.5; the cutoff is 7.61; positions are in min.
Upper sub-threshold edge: 538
